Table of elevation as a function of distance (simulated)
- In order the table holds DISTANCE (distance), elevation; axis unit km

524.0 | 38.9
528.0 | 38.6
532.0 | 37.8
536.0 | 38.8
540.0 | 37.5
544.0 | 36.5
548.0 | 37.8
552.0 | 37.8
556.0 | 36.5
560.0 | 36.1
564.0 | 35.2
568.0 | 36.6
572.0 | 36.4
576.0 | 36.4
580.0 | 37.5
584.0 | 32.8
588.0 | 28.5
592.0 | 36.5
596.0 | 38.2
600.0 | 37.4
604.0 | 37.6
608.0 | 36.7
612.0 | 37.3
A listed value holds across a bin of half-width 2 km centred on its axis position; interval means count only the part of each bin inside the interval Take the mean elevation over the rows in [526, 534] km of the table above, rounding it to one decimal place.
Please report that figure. 38.2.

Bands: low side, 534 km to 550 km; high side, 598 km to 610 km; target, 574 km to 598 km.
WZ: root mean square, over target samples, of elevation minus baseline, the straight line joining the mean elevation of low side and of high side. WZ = 4.1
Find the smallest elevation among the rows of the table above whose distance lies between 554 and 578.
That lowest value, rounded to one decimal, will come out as 35.2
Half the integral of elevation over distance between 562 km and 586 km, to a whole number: 430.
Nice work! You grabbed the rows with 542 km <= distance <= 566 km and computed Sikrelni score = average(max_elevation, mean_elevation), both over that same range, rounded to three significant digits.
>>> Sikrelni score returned 37.2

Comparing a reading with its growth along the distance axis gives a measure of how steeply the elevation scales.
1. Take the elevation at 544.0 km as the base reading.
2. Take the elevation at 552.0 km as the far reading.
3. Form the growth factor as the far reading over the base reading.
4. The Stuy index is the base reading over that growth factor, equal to 35.2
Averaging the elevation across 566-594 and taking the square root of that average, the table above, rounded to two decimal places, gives 5.91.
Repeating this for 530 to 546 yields 6.14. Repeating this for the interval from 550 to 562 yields 6.07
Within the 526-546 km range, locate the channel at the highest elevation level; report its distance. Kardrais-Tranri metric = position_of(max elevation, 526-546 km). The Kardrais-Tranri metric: 536.0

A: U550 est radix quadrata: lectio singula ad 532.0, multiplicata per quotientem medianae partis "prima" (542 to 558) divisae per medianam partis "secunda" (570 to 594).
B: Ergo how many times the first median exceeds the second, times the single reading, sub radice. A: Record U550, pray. 6.21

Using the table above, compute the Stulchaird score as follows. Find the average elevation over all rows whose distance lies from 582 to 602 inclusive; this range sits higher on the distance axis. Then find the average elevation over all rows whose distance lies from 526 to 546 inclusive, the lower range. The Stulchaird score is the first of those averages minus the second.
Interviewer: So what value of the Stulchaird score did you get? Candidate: -3.2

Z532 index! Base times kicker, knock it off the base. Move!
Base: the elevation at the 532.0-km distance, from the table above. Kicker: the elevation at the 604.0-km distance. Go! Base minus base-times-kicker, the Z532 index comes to -1383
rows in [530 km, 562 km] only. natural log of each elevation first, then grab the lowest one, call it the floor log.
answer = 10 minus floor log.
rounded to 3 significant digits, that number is 6.41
